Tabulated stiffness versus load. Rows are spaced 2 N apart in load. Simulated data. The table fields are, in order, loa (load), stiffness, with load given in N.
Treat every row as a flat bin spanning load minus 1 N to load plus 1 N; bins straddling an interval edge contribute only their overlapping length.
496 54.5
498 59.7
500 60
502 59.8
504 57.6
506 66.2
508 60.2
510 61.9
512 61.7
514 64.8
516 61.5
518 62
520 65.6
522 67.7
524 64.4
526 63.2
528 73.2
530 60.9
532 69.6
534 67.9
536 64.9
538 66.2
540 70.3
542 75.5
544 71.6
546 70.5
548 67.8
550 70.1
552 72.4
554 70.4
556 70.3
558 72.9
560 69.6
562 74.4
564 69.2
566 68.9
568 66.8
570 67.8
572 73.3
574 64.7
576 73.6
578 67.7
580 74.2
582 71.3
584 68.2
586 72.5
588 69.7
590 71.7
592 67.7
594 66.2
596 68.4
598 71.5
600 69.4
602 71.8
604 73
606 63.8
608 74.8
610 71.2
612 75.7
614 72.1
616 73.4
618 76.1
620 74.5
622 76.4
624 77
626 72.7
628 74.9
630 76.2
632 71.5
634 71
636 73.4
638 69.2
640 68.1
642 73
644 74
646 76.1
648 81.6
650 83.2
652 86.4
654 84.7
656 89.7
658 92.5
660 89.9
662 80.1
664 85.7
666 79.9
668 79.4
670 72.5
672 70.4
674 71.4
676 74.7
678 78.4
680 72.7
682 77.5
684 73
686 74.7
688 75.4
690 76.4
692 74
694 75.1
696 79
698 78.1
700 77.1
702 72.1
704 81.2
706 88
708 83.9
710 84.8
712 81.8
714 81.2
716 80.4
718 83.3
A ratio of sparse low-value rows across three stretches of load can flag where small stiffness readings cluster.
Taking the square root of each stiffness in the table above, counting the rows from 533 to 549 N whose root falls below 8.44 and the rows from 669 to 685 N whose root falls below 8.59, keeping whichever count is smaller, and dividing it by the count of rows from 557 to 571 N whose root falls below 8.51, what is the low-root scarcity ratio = 1.00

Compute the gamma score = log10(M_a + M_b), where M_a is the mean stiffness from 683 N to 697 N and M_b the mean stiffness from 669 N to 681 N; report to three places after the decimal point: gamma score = 2.172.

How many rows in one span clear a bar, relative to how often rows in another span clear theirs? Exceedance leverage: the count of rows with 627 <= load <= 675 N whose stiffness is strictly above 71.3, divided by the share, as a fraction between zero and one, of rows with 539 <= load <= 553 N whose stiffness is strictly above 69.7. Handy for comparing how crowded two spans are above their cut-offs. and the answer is 23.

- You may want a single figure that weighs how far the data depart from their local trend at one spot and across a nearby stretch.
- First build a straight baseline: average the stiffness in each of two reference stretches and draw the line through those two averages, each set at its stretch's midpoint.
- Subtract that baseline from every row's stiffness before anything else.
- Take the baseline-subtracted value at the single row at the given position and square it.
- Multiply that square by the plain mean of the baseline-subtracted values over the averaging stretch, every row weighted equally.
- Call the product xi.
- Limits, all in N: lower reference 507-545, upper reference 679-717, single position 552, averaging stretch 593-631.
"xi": 10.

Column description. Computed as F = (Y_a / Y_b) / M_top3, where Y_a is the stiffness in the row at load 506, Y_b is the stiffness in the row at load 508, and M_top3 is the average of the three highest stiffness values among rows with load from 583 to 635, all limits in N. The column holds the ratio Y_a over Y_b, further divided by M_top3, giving 0.0144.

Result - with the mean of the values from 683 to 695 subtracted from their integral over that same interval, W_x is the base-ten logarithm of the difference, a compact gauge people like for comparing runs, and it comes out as 2.92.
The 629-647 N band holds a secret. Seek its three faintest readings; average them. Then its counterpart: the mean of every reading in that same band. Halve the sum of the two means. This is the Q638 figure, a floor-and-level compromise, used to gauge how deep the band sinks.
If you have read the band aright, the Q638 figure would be 71.0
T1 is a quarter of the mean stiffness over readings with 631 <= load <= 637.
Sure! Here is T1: 18.0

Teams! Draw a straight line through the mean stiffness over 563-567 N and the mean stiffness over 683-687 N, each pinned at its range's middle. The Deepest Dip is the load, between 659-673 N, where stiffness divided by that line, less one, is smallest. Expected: 672 N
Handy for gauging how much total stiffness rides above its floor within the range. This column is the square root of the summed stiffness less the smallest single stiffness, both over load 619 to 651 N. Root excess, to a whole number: 34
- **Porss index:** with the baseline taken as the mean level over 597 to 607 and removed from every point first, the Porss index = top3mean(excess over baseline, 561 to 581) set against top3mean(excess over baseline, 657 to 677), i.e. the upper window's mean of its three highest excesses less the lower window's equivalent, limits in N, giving 15.3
